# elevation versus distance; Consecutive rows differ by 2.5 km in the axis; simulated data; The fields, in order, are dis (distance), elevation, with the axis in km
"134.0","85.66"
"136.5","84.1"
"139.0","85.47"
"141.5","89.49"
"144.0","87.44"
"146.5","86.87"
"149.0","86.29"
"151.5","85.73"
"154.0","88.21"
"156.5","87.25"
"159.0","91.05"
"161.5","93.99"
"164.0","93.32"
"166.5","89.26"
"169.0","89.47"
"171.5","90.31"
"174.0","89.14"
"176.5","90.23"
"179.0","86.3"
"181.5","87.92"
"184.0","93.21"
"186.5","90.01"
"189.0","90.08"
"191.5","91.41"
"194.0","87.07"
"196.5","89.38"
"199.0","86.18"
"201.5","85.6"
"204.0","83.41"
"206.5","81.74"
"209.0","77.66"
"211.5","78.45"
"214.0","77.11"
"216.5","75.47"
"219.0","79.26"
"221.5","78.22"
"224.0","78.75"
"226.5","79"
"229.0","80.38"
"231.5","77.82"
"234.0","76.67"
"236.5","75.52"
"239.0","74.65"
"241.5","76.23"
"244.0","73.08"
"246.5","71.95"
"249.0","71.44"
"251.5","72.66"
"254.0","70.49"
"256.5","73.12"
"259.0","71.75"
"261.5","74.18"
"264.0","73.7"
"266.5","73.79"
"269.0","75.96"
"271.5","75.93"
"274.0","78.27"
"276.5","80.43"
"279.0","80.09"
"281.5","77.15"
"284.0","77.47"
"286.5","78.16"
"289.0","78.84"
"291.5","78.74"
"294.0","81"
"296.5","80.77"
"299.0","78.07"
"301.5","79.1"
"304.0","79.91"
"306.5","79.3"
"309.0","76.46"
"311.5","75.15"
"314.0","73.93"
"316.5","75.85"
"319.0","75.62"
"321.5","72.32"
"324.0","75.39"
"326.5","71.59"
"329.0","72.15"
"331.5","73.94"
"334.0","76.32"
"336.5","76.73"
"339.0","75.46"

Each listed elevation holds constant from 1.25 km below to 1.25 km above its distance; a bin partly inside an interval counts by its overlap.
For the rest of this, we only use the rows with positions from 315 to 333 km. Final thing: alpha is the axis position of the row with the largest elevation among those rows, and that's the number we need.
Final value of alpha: 316.5 km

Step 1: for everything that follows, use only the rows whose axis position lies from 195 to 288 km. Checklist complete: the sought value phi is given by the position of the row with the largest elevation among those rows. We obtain 196.5 km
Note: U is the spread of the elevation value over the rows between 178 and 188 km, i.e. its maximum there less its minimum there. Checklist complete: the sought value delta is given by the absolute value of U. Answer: 6.9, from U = 6.9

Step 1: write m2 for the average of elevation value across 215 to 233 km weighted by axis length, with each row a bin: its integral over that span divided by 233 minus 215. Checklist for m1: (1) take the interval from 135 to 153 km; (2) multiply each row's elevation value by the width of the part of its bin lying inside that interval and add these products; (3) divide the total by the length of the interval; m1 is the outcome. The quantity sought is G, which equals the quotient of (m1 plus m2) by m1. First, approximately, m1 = 86.5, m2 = 78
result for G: 1.91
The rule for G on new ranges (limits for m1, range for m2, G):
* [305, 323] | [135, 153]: 2.14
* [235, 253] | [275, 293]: 2.07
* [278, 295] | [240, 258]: 1.92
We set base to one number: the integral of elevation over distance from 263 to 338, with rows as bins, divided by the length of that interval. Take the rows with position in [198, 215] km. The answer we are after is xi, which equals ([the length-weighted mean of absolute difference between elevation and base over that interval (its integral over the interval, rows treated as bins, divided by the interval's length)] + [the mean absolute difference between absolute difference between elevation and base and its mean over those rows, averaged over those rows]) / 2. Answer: 3.9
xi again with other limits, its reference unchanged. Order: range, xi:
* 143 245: 6.5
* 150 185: 7.4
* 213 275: 2.0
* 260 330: 1.7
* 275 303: 1.7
